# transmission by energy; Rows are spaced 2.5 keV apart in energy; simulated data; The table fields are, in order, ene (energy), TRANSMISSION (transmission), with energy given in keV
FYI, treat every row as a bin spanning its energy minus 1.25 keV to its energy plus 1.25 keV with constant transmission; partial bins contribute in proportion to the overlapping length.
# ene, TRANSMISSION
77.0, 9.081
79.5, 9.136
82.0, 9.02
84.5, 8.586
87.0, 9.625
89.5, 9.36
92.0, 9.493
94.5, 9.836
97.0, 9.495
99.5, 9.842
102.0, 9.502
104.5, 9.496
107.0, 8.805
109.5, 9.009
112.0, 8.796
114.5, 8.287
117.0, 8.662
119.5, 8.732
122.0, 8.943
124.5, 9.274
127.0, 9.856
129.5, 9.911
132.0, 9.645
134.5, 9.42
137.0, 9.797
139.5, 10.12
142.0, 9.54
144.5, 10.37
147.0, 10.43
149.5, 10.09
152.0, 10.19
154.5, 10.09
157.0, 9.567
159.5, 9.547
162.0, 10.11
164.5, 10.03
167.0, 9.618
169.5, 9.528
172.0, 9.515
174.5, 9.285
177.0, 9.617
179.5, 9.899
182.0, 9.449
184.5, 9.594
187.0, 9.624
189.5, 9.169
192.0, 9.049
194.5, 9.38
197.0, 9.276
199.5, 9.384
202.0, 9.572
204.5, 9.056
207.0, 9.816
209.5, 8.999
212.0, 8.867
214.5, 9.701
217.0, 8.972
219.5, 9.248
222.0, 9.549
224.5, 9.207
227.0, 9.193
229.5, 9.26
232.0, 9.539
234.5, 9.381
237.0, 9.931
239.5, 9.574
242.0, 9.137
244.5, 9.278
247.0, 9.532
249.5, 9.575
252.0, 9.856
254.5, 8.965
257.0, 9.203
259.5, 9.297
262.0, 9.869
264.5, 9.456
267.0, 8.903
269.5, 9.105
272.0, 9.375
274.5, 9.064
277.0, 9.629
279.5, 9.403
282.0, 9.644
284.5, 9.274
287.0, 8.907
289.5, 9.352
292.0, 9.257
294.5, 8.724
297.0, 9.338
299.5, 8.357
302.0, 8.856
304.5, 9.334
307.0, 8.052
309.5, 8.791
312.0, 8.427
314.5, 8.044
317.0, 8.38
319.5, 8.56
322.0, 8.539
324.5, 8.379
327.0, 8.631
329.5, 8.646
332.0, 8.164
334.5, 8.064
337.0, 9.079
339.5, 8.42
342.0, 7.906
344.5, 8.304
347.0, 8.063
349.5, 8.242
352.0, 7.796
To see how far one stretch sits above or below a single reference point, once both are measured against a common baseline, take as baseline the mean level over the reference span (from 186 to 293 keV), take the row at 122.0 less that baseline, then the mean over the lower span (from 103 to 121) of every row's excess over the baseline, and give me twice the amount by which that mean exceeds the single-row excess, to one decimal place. -0.2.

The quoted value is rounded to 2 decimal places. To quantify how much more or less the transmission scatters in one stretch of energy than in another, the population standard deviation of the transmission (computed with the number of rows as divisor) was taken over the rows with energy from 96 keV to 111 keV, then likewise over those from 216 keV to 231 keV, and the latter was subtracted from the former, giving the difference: 0.18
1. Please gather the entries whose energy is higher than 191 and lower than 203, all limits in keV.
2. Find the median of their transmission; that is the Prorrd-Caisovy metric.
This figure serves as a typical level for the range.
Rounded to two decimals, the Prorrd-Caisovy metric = 9.38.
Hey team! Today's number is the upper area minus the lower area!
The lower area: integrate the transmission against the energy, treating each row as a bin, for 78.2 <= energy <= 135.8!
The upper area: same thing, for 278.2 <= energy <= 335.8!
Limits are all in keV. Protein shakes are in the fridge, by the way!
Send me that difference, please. -29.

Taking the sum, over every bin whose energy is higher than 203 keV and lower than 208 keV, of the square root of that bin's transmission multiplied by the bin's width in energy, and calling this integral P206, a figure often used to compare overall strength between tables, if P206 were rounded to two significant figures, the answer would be 15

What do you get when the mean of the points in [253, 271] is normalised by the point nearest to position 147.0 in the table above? 0.89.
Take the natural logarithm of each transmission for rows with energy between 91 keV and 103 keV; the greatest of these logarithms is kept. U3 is 2.29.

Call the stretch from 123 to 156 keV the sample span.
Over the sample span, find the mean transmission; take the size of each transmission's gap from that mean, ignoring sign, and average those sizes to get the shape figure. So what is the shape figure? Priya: 0.29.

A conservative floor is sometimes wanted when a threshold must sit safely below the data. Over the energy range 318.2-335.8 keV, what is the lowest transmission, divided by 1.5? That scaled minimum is 5.38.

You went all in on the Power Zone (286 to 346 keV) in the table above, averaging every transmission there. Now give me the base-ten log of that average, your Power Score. 0.935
